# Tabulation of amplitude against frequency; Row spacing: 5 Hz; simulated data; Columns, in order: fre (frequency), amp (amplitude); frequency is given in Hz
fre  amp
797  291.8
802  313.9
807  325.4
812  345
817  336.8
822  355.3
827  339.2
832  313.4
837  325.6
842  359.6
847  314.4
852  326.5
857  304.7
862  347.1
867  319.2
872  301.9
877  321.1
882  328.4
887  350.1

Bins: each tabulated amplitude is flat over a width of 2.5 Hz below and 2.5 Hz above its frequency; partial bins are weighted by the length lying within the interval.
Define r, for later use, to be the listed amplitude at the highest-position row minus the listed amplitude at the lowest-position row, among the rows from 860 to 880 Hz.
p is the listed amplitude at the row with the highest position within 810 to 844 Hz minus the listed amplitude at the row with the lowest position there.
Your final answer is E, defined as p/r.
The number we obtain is -0.6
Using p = 15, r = -26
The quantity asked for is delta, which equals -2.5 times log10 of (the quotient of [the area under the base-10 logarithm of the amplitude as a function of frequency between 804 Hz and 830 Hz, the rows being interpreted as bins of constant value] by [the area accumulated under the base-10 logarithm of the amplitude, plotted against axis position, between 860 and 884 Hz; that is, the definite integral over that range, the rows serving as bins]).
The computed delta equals -0.10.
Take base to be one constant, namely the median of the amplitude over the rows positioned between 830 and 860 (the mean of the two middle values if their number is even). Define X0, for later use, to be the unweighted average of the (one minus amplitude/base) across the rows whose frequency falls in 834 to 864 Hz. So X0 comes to -0.03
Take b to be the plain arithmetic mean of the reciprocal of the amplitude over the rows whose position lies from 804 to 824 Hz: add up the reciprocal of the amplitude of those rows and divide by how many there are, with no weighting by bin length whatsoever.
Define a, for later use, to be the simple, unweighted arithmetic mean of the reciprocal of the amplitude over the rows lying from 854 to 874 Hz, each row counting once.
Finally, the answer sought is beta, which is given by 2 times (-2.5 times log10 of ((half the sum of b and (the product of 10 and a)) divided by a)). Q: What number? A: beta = -3.688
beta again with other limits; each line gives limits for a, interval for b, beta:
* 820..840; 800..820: -3.703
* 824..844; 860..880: -3.709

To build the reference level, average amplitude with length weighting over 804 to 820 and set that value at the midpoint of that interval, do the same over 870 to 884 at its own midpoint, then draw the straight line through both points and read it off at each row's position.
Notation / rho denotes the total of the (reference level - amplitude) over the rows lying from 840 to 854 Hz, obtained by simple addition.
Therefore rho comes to -23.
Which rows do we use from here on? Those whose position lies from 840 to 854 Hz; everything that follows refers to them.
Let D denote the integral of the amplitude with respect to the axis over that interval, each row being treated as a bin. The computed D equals 4659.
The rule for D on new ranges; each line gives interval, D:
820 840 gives 6670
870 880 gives 3128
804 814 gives 3336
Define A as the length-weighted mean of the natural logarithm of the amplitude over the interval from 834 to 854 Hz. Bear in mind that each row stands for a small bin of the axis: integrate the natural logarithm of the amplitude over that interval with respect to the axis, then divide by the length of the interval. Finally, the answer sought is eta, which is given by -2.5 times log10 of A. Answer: -1.91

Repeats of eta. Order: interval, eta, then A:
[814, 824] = -1.92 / 5.84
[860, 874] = -1.90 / 5.77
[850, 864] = -1.91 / 5.78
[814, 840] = -1.91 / 5.81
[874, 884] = -1.90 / 5.78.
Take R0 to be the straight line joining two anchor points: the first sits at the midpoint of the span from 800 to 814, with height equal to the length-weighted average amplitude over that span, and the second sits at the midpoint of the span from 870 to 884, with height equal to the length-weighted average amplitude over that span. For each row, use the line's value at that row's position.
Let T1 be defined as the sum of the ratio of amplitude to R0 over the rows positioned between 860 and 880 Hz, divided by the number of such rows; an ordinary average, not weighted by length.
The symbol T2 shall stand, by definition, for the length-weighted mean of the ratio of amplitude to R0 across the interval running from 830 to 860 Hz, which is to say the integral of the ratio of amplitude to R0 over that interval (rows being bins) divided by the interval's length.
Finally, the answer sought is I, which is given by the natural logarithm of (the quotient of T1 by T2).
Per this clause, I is 0.005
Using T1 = 1.012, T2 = 1.01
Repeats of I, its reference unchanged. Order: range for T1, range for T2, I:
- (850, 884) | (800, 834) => -0.013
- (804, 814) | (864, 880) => 0.031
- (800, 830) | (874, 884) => 0.007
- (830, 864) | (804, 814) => -0.001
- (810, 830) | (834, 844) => 0.002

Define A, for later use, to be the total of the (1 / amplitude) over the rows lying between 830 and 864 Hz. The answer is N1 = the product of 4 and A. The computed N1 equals 0.086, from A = 0.0214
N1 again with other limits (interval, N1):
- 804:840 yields 0.084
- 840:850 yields 0.024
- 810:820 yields 0.023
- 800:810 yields 0.025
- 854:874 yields 0.050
